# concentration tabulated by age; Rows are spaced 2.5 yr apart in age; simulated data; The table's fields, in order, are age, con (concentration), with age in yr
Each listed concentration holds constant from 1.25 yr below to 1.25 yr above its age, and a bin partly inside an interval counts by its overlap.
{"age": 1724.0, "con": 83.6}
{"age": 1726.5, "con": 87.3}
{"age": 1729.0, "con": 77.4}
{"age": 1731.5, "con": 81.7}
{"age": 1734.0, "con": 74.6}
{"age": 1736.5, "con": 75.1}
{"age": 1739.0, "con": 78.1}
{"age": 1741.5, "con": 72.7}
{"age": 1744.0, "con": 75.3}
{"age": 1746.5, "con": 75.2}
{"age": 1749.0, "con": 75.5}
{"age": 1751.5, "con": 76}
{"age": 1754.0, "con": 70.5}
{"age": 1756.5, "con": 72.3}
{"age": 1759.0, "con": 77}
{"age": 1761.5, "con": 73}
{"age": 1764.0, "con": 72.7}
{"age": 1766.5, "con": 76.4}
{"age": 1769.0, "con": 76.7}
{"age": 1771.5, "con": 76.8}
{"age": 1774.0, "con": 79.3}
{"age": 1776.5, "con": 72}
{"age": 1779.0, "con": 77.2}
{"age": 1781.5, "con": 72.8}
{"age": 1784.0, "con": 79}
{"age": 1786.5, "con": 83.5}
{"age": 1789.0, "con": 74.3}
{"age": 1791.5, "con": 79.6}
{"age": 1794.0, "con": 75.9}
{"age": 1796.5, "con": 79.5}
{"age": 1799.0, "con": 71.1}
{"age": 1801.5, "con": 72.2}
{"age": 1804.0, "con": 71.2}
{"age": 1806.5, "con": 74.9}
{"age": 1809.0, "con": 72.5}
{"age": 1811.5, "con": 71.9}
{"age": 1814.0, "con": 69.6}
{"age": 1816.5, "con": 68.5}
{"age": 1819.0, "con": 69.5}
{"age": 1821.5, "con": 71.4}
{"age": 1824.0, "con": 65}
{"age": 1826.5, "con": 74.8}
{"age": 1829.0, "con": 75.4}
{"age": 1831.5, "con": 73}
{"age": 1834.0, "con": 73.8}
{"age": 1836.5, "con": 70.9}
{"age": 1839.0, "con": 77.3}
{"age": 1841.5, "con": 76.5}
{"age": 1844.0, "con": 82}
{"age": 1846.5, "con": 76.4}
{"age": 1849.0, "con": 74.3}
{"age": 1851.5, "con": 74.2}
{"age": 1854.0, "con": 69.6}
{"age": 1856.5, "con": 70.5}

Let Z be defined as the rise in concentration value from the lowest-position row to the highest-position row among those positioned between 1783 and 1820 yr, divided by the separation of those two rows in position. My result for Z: -0.27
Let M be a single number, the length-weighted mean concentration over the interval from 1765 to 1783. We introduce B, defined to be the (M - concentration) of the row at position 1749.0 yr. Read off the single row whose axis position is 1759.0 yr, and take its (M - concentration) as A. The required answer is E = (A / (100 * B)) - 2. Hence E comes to -2.03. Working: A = -1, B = 0.4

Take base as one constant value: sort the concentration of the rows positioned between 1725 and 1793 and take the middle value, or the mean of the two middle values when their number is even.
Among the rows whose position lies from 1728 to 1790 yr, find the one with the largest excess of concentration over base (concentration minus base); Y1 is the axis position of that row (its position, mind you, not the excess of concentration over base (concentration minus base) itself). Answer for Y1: 1786.5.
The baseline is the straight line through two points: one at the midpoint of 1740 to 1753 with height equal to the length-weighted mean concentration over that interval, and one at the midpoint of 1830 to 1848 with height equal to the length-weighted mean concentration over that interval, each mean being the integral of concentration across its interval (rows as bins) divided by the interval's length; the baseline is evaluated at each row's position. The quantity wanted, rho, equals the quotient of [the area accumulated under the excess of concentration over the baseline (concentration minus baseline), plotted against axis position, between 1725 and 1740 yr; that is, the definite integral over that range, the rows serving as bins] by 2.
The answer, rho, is 32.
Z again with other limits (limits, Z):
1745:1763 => -0.15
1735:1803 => -0.04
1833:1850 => 0.03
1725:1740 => -0.74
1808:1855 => -0.06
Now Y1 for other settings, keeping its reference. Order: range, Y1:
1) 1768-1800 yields 1786.5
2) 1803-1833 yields 1829.0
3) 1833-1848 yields 1844.0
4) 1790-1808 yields 1791.5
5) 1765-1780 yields 1774.0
